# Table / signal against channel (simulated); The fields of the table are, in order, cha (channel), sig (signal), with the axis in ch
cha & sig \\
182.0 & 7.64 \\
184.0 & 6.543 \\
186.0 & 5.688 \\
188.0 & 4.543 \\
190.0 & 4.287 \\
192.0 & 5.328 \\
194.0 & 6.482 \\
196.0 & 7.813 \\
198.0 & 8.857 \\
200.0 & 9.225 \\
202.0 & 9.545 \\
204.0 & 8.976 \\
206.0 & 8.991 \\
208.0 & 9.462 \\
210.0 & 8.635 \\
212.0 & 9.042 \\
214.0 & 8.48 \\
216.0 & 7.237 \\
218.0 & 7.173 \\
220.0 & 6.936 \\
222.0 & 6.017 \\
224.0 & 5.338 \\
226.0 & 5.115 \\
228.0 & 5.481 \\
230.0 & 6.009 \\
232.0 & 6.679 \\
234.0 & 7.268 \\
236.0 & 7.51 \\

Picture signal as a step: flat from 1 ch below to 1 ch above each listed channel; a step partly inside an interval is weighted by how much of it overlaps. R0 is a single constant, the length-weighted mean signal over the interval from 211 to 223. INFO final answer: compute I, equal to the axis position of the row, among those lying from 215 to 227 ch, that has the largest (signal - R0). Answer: 216.0 ch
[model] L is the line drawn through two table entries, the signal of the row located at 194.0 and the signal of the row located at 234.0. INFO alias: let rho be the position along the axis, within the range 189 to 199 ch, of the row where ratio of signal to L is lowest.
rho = 190.0 ch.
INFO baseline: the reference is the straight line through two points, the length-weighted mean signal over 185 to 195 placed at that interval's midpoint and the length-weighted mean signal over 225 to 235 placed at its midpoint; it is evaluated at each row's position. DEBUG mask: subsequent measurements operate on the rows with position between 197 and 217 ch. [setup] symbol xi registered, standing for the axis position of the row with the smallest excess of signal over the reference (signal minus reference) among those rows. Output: 216.0 ch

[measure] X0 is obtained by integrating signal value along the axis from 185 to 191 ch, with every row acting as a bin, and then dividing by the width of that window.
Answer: 4.8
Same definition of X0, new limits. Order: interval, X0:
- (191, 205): 8.0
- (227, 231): 5.7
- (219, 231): 5.8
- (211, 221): 7.8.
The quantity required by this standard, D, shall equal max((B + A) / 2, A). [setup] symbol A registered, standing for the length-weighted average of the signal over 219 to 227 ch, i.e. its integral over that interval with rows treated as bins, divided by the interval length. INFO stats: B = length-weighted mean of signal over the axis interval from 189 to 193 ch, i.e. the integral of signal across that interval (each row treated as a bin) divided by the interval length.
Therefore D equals 5.9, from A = 5.85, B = 4.8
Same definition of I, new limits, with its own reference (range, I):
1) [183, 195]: 184.0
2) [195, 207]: 202.0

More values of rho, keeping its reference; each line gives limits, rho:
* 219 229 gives 226.0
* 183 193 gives 190.0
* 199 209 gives 206.0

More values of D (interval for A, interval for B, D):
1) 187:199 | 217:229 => 6.2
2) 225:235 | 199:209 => 7.7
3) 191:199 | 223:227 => 7.1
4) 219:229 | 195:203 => 7.3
